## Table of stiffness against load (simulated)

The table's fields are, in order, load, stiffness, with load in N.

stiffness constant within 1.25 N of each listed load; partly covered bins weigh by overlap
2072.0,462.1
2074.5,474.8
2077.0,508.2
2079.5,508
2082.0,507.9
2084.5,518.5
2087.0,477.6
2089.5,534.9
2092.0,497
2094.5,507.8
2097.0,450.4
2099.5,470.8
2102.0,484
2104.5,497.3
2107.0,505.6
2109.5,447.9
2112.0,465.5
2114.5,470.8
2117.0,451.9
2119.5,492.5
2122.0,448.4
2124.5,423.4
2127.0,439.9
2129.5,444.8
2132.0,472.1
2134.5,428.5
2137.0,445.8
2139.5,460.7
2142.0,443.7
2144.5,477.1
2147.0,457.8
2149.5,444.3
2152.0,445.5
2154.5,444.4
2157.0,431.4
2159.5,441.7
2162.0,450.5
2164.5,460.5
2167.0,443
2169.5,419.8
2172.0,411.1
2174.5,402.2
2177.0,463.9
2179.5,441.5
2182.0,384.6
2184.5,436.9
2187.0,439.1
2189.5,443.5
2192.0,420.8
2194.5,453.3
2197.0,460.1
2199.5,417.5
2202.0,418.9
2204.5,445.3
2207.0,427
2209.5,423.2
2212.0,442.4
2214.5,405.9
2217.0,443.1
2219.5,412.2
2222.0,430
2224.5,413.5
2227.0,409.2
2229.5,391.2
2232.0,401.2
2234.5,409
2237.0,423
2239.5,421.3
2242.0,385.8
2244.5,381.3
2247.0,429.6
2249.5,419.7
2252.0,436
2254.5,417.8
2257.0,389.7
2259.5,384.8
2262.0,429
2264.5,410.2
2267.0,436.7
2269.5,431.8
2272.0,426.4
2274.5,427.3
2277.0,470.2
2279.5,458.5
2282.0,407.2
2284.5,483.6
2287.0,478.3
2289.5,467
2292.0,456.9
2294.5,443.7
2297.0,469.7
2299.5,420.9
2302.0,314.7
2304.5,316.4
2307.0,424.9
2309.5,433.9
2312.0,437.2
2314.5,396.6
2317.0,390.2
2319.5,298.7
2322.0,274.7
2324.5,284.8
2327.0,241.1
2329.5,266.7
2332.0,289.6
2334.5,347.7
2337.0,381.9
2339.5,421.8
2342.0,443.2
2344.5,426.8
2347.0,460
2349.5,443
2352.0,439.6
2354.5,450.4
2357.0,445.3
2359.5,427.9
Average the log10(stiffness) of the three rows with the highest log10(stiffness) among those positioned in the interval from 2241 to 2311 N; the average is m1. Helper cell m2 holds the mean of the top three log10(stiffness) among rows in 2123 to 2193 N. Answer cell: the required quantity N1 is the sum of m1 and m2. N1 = 5.35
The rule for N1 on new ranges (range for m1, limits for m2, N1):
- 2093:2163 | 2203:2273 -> 5.35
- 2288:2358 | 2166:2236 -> 5.33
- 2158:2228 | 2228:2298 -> 5.34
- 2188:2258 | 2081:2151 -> 5.37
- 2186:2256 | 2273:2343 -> 5.33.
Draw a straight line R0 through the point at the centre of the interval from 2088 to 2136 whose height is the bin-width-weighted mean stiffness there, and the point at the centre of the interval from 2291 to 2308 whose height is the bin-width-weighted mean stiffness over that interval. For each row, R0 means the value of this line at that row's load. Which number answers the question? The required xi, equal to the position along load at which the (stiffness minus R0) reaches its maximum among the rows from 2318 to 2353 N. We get 2347.0 N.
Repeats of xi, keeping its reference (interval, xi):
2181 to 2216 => 2197.0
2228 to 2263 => 2252.0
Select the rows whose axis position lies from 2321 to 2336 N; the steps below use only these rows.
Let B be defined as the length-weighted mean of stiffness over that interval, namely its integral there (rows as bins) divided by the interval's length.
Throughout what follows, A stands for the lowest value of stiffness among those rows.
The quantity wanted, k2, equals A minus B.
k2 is -45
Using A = 241.1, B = 286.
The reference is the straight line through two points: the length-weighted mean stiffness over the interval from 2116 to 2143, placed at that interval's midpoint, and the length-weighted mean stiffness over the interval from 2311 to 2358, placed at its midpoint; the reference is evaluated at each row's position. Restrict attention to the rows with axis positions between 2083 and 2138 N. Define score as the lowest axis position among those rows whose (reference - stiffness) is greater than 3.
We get 2097.0 N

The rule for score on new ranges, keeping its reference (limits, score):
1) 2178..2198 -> 2182.0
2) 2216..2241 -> 2219.5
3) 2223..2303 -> 2227.0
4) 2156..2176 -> 2157.0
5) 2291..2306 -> 2302.0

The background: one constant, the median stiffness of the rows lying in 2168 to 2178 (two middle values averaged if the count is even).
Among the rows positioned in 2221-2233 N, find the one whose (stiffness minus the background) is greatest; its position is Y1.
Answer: 2222.0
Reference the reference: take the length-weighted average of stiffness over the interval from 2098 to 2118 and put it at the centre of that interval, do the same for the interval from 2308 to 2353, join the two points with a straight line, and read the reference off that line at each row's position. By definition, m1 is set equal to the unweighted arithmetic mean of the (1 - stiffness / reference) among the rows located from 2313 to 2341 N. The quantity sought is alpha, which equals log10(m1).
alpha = -0.9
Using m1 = 0.123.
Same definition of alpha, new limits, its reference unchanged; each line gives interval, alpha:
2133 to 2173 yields -1.7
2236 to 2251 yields -2.5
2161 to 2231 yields -2.0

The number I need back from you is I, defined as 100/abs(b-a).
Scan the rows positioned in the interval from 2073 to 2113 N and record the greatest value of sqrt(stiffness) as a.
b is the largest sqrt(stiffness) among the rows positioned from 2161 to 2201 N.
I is 63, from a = 23.1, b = 21.5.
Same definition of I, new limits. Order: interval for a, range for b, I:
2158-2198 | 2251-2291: 221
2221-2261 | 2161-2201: 152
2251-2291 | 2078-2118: 88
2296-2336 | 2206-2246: 161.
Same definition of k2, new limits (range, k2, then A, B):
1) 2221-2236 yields -18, 391.2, 409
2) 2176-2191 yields -50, 384.6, 434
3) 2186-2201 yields -21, 417.5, 439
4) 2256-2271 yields -30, 384.8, 414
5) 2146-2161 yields -13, 431.4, 444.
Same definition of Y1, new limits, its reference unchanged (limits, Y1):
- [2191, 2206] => 2197.0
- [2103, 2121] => 2107.0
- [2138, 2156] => 2144.5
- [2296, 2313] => 2297.0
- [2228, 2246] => 2237.0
